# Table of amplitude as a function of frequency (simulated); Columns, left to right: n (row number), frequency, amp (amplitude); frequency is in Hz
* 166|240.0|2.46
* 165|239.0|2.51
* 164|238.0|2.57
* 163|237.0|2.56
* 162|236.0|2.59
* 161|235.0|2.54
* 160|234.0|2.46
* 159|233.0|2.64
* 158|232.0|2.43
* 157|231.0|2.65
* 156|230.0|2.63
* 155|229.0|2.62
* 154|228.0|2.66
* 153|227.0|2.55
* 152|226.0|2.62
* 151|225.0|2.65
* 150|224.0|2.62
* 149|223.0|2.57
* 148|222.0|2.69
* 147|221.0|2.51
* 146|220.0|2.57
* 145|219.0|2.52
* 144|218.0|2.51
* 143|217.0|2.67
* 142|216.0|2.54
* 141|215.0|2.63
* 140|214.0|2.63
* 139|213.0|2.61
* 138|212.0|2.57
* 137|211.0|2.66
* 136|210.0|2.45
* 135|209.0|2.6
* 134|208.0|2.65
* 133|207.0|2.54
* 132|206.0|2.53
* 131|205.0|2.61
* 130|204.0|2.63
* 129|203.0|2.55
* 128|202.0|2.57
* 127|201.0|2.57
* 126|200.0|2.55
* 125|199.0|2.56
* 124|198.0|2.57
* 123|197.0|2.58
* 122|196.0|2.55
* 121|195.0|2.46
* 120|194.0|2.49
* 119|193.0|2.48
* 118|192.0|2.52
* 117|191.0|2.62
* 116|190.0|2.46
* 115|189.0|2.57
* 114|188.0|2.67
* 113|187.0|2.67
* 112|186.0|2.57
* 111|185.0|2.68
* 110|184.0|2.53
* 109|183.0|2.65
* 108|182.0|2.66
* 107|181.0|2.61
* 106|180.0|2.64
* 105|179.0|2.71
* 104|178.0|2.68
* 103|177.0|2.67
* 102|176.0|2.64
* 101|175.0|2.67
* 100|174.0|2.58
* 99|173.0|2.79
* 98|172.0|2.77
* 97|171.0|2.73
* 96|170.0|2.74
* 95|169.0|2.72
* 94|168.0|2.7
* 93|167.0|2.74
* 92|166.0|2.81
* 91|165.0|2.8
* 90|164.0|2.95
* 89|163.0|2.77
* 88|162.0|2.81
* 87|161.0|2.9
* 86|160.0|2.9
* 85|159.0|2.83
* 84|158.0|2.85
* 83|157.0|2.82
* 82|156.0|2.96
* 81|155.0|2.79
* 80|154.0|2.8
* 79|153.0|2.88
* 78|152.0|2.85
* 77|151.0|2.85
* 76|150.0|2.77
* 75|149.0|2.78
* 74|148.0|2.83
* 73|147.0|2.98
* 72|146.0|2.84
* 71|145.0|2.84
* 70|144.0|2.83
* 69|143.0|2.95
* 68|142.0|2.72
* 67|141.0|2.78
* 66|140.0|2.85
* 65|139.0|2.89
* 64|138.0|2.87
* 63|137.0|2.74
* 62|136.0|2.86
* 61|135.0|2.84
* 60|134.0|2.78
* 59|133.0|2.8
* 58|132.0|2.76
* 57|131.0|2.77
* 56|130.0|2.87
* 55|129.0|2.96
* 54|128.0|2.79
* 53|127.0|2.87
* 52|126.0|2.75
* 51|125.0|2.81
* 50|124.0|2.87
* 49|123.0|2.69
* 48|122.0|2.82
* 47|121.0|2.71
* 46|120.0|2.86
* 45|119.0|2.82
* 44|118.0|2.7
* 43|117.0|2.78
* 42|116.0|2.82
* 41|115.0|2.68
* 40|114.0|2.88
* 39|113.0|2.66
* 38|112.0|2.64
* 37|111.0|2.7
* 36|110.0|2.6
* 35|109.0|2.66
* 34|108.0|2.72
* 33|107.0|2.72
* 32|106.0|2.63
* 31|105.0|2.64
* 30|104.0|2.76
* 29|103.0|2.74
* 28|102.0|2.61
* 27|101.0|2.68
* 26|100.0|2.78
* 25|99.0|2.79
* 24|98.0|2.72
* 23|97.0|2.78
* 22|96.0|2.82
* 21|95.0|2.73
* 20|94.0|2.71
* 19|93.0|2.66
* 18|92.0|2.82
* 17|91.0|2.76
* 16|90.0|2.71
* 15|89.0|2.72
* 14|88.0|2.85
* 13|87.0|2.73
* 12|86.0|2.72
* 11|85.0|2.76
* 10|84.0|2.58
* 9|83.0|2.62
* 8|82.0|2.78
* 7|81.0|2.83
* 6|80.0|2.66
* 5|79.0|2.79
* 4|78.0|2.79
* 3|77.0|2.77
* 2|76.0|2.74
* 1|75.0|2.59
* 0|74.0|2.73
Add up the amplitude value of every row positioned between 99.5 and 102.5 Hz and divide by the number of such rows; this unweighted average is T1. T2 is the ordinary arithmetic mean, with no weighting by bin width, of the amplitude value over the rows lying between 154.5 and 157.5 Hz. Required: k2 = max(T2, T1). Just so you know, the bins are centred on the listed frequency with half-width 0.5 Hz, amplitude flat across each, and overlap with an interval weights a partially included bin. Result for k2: 2.857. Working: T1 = 2.69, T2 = 2.86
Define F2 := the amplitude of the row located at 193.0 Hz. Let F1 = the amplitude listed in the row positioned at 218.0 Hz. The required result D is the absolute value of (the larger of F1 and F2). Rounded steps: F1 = 2.51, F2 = 2.48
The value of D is 2.51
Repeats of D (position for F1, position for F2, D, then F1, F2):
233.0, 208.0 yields 2.65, 2.64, 2.65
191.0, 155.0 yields 2.79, 2.62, 2.79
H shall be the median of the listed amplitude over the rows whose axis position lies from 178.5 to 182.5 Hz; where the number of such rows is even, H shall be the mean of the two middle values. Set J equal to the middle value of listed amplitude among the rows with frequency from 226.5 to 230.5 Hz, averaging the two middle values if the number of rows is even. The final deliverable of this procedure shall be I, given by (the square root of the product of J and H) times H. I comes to 6.99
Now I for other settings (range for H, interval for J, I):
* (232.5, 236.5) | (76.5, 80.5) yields 6.85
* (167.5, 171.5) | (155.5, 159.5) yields 7.58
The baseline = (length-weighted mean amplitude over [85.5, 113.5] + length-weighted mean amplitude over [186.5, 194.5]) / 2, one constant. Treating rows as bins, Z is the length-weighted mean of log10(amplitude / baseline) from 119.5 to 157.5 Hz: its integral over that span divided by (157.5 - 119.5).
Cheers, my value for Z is 0.030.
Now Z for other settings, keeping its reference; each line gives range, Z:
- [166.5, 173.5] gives 0.017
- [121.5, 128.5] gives 0.026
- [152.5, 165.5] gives 0.034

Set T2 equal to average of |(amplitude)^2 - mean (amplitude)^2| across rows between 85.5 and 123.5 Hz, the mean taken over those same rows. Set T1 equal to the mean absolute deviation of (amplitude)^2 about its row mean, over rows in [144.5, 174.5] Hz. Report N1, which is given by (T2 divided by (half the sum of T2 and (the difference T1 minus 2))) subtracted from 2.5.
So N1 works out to 2.97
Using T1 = 0.34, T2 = 0.317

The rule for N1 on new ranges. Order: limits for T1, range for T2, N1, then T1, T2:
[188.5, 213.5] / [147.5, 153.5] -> 2.75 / 0.23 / 0.194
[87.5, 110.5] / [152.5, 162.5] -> 2.85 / 0.29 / 0.257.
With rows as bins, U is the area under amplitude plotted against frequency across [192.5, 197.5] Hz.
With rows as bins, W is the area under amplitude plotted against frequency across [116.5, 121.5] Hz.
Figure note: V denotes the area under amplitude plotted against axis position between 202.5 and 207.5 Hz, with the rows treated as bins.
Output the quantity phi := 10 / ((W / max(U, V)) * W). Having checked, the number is 0.668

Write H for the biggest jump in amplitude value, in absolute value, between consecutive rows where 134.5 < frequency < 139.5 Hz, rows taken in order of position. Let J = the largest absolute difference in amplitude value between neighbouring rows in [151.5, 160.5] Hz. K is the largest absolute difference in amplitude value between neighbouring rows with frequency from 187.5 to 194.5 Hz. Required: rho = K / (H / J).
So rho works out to 0.209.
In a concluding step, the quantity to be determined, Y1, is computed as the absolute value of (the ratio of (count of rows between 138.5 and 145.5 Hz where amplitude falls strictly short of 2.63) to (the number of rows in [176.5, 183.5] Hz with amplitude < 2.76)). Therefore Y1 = 0.00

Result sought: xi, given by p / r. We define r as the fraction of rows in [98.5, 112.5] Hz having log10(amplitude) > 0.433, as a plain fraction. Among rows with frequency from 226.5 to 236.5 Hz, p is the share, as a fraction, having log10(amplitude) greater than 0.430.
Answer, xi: 0.0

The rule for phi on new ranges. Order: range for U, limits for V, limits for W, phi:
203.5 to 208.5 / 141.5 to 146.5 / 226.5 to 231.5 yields 0.825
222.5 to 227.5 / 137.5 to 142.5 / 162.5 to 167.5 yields 0.713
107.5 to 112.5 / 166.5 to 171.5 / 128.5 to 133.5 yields 0.680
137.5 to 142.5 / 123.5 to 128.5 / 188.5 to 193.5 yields 0.882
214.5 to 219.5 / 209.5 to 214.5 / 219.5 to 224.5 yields 0.769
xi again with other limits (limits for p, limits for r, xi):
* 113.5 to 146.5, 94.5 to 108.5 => 1.3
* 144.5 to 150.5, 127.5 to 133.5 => 1.0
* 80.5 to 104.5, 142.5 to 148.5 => 0.8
